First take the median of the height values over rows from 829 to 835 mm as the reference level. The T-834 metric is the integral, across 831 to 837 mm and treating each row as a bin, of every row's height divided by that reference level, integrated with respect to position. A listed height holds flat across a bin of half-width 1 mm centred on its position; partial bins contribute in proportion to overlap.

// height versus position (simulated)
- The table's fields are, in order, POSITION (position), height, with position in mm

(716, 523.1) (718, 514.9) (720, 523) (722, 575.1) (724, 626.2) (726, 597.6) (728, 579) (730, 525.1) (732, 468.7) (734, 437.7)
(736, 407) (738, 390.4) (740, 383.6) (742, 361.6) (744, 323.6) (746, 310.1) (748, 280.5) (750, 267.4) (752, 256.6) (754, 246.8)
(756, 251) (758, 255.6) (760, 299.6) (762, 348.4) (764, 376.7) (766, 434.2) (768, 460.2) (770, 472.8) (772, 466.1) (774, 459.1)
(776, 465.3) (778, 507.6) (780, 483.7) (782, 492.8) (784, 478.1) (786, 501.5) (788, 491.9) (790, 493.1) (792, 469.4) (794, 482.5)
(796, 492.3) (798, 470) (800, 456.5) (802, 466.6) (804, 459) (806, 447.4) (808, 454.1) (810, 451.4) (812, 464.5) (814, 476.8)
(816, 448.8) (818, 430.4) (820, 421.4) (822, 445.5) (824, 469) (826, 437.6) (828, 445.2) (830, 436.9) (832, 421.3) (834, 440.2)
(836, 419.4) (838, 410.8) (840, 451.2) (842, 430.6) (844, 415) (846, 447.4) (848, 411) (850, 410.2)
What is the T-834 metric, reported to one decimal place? 5.9 mm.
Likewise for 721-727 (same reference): 8.2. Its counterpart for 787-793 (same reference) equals 6.7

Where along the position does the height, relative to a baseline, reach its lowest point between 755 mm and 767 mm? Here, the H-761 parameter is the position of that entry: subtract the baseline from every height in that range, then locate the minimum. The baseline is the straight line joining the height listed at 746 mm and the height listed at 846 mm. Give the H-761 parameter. 756 mm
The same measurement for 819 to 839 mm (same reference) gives 838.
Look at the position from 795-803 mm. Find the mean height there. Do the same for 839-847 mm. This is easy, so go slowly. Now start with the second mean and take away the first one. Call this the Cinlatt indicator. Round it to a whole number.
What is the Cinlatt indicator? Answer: -35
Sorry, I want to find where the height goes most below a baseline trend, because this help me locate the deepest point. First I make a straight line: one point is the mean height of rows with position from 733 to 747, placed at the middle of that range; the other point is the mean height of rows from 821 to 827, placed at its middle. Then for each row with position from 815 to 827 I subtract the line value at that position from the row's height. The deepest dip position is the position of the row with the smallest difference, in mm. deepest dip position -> 820 mm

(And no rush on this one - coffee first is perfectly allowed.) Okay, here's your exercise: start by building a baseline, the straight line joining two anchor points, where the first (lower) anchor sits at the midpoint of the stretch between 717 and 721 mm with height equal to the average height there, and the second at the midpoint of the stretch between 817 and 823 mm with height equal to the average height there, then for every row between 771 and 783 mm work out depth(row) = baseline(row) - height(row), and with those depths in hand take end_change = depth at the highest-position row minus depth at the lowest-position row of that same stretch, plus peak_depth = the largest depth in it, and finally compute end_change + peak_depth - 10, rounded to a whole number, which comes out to -33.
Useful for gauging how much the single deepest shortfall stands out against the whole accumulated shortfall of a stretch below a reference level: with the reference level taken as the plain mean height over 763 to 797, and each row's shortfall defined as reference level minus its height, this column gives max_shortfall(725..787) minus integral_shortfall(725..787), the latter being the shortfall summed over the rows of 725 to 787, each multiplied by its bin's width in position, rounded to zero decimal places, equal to -3874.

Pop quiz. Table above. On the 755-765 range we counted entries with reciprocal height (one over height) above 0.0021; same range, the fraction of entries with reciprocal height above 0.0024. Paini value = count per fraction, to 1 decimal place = 5.0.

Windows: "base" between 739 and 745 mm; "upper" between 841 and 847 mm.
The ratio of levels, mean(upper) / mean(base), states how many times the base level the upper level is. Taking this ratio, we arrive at 1.21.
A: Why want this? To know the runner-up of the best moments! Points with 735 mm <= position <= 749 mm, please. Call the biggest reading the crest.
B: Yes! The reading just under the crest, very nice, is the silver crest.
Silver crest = 390.4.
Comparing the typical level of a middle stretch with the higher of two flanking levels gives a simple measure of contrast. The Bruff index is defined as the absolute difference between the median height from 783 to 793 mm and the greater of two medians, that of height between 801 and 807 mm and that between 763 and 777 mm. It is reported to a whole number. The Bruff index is 32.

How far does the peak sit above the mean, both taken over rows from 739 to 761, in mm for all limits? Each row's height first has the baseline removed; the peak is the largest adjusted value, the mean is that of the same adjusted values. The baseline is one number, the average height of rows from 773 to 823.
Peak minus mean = 89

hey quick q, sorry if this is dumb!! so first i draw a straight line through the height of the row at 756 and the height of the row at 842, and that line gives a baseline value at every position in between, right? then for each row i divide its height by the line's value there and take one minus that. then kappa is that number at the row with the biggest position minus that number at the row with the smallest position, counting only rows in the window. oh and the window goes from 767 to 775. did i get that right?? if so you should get 0.076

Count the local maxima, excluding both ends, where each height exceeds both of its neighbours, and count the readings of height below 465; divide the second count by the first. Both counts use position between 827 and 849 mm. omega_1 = 3.7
